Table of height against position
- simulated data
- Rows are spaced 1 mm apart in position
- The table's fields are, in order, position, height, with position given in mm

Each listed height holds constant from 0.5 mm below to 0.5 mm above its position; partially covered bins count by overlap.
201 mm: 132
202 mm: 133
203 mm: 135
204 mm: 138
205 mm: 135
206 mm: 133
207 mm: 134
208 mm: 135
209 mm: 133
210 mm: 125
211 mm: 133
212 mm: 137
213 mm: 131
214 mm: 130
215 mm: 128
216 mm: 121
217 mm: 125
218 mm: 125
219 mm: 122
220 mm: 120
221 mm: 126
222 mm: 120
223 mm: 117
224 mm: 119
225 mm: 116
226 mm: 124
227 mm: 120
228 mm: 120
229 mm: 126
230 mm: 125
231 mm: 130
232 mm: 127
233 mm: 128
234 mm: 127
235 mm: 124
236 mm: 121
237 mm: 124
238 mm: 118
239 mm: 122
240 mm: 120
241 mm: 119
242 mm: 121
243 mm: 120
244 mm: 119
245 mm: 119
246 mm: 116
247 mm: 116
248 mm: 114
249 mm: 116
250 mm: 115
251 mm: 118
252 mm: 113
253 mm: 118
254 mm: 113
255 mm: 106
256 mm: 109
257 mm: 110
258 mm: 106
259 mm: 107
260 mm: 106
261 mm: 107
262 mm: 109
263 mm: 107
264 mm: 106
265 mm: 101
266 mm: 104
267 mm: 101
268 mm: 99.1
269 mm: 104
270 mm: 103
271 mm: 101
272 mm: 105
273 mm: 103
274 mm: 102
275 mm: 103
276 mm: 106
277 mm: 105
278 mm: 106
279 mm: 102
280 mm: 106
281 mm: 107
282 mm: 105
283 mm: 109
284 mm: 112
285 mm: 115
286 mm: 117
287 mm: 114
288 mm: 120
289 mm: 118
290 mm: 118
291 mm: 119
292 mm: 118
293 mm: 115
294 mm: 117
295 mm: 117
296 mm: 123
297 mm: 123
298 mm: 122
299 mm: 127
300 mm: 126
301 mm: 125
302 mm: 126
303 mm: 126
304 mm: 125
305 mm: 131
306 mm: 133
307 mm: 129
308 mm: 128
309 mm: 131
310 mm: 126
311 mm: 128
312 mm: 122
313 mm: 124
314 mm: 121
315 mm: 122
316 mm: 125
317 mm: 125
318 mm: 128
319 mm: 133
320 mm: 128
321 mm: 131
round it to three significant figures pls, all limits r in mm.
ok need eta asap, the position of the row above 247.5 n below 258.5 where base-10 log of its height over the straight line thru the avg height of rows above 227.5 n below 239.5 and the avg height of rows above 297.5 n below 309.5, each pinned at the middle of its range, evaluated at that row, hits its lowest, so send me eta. 258 mm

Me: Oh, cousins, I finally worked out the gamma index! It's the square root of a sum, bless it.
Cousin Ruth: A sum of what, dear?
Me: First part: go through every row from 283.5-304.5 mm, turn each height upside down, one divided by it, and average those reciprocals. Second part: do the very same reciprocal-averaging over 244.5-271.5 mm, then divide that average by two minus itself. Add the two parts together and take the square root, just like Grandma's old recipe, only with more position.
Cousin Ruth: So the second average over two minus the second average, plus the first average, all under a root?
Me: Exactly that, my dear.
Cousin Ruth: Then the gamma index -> 0.114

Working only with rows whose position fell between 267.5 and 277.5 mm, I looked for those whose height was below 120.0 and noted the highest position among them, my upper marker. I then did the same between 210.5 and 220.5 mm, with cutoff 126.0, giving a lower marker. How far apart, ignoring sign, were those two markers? 57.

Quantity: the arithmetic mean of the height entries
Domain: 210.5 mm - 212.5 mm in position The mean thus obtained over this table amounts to 135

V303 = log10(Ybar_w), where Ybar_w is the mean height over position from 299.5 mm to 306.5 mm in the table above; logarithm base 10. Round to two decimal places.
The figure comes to 2.11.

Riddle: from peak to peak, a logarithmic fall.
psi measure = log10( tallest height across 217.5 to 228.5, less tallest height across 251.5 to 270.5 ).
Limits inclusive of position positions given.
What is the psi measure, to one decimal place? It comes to 0.9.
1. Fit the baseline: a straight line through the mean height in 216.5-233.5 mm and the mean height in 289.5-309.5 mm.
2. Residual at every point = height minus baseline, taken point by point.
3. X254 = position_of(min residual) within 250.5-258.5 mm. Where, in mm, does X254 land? 258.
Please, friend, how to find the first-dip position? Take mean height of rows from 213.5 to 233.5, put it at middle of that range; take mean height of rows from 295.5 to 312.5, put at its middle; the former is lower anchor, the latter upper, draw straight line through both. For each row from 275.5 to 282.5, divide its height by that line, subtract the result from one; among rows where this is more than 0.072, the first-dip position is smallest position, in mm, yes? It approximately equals 276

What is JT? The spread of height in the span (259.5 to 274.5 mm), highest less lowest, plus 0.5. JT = 10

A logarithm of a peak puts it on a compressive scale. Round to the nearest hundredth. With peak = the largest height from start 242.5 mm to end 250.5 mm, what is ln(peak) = 4.79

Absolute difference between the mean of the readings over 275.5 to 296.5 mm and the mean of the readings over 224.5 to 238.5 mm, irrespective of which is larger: 11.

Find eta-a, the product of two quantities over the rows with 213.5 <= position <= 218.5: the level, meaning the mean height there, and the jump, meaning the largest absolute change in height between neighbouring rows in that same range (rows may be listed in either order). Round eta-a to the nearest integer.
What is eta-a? 881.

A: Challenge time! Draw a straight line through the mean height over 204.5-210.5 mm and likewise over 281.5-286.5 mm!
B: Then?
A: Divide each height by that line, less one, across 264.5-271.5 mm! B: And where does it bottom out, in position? 268 mm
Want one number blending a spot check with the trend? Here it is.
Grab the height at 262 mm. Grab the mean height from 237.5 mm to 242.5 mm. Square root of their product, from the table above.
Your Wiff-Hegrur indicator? 114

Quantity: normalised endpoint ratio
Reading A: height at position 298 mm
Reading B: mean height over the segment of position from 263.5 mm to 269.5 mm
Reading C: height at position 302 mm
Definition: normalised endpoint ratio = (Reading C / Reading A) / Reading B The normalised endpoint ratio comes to 0.0101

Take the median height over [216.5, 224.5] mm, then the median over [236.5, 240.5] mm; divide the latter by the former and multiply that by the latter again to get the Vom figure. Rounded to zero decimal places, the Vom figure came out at 121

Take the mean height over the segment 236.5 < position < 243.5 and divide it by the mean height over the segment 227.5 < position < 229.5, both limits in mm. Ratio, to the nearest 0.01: 0.98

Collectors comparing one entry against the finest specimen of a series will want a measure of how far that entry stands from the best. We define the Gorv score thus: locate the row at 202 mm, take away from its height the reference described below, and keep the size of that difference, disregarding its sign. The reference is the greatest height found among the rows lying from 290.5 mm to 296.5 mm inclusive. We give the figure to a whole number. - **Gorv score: 10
